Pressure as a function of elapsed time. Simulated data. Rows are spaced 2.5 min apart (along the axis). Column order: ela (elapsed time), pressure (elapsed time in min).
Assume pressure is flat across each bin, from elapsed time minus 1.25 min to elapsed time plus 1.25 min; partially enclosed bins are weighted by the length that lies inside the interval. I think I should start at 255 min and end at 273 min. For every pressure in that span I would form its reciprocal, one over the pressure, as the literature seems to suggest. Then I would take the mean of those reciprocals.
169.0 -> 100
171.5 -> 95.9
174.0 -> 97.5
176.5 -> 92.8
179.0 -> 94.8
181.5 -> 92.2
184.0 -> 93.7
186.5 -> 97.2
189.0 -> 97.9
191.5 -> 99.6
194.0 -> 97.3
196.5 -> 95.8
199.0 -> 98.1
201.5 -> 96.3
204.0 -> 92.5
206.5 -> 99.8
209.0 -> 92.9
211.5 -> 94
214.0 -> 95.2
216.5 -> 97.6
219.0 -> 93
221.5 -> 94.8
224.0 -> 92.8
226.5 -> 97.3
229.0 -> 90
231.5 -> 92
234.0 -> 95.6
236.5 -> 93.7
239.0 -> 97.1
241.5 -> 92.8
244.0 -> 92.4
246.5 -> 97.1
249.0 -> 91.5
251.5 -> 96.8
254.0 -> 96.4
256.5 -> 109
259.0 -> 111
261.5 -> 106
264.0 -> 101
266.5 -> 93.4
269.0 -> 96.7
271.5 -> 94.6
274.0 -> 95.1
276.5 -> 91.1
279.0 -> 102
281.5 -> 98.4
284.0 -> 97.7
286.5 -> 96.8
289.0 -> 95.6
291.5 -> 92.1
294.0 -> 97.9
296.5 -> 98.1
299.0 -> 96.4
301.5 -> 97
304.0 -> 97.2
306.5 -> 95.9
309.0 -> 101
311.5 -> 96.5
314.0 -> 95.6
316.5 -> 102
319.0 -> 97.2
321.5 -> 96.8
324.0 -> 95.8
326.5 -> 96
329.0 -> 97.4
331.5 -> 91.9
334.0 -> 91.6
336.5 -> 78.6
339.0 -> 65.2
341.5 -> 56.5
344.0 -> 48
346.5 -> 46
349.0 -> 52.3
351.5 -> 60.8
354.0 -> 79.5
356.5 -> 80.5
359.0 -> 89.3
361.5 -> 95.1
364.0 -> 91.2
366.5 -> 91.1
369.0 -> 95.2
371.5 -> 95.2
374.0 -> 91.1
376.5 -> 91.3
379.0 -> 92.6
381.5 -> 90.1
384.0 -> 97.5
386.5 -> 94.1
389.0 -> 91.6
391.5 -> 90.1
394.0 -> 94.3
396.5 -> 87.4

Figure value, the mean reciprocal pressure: 0.0099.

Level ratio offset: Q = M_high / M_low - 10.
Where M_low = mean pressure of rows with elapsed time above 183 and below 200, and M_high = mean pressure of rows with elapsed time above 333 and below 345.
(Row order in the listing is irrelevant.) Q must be -9.30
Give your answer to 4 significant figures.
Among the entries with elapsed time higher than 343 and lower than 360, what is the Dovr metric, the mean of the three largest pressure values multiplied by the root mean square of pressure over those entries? 5586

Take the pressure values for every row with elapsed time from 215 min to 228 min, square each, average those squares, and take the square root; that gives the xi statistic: 95.1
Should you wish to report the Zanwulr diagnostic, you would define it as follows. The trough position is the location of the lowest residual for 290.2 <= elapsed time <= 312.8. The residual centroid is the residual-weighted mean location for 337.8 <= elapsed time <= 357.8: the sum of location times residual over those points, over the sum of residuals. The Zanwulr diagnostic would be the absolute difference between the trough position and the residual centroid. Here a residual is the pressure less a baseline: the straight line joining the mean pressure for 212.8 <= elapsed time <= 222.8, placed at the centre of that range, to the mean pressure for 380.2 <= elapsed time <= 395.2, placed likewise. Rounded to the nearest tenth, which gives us 54.9 min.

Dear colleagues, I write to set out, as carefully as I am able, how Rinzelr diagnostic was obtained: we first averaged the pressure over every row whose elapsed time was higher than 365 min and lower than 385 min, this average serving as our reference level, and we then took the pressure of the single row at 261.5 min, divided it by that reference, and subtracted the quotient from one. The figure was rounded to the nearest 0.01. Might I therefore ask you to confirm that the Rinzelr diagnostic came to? -0.14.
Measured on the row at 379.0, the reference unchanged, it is 0.00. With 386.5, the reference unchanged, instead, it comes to -0.01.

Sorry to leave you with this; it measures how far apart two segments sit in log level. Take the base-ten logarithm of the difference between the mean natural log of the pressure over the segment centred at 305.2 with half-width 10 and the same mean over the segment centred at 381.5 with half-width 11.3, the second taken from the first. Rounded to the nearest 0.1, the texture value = -1.3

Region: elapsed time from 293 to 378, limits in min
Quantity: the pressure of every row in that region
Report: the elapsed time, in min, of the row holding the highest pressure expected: 316.5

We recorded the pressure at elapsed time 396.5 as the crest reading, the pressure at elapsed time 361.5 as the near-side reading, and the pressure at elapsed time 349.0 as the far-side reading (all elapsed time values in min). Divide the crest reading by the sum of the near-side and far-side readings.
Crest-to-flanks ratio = 0.59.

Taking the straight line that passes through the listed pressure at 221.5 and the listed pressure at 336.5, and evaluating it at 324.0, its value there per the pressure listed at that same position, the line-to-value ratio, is 0.84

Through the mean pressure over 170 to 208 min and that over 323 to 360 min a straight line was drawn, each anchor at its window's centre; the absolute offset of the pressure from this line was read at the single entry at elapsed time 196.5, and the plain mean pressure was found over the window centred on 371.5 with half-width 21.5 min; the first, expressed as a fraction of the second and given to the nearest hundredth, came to 0.01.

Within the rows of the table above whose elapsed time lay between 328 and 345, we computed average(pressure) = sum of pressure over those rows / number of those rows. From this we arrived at 76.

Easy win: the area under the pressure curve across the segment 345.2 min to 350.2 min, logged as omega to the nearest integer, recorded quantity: 246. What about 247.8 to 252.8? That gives 471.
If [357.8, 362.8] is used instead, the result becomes 461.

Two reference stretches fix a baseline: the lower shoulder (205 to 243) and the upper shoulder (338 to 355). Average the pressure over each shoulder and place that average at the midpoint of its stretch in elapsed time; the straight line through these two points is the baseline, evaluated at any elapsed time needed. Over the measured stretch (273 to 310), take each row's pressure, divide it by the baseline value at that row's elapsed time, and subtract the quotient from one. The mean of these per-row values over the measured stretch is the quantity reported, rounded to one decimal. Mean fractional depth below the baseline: -0.3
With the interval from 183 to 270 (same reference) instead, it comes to 0.0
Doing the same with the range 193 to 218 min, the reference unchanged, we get 0.0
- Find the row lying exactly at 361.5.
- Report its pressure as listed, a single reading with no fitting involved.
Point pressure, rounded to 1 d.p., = 95.1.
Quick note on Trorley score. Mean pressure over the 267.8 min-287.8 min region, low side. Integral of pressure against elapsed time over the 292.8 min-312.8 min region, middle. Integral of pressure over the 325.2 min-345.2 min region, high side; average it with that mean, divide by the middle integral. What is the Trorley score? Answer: 0.43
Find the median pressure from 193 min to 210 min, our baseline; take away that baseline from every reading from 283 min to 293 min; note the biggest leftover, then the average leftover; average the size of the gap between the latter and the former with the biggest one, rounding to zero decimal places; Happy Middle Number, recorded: 2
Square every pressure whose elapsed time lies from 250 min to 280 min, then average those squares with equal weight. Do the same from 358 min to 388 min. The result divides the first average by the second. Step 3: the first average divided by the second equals 1.15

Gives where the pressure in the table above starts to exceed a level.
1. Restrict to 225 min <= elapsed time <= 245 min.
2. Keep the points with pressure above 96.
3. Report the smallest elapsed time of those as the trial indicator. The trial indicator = 226.5 min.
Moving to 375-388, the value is 384.0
